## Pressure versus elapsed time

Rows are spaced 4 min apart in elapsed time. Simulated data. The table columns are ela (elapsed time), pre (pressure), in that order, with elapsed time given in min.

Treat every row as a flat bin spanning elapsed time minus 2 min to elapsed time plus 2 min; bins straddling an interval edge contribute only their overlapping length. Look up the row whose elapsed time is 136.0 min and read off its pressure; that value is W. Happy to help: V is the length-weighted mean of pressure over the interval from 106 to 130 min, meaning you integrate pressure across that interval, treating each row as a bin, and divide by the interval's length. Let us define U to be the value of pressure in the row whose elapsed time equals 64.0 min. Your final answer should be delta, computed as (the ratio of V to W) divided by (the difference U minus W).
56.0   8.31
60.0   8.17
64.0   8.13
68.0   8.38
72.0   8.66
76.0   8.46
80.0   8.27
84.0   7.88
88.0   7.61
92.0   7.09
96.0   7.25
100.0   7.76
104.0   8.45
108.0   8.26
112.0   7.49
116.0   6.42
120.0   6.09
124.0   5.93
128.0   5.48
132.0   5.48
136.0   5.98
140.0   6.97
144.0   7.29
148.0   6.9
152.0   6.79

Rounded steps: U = 8.13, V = 6.6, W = 5.98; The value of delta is 0.5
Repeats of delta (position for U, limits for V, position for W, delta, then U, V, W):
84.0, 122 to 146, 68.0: -1.5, 7.88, 6.2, 8.38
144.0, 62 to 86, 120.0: 1.1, 7.29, 8.3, 6.09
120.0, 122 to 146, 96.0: -0.7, 6.09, 6.2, 7.25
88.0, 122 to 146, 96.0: 2.4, 7.61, 6.2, 7.25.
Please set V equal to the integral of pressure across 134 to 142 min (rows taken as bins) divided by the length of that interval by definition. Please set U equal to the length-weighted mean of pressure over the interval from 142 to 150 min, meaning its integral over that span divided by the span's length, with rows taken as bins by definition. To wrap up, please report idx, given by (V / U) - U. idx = -6.2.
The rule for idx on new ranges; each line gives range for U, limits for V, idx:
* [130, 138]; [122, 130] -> -4.7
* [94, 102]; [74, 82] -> -6.4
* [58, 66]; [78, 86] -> -7.2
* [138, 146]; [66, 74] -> -5.9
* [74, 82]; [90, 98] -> -7.5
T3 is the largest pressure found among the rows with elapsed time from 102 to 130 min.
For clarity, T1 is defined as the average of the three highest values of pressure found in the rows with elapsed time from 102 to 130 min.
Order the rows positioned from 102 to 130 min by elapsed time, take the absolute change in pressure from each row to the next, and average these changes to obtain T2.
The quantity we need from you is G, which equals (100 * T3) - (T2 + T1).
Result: 836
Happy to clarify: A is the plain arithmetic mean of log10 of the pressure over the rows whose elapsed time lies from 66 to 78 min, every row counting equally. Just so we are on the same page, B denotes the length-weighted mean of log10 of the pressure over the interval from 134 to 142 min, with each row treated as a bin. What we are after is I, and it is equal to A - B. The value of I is 0.119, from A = 0.93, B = 0.81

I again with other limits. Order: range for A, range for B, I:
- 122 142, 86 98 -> -0.090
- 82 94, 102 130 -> 0.044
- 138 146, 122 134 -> 0.103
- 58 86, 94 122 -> 0.052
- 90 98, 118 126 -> 0.077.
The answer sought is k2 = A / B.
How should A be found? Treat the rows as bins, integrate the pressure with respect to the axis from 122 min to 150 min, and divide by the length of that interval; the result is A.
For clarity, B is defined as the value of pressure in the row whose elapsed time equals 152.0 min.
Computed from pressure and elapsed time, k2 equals 0.93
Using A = 6.3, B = 6.79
